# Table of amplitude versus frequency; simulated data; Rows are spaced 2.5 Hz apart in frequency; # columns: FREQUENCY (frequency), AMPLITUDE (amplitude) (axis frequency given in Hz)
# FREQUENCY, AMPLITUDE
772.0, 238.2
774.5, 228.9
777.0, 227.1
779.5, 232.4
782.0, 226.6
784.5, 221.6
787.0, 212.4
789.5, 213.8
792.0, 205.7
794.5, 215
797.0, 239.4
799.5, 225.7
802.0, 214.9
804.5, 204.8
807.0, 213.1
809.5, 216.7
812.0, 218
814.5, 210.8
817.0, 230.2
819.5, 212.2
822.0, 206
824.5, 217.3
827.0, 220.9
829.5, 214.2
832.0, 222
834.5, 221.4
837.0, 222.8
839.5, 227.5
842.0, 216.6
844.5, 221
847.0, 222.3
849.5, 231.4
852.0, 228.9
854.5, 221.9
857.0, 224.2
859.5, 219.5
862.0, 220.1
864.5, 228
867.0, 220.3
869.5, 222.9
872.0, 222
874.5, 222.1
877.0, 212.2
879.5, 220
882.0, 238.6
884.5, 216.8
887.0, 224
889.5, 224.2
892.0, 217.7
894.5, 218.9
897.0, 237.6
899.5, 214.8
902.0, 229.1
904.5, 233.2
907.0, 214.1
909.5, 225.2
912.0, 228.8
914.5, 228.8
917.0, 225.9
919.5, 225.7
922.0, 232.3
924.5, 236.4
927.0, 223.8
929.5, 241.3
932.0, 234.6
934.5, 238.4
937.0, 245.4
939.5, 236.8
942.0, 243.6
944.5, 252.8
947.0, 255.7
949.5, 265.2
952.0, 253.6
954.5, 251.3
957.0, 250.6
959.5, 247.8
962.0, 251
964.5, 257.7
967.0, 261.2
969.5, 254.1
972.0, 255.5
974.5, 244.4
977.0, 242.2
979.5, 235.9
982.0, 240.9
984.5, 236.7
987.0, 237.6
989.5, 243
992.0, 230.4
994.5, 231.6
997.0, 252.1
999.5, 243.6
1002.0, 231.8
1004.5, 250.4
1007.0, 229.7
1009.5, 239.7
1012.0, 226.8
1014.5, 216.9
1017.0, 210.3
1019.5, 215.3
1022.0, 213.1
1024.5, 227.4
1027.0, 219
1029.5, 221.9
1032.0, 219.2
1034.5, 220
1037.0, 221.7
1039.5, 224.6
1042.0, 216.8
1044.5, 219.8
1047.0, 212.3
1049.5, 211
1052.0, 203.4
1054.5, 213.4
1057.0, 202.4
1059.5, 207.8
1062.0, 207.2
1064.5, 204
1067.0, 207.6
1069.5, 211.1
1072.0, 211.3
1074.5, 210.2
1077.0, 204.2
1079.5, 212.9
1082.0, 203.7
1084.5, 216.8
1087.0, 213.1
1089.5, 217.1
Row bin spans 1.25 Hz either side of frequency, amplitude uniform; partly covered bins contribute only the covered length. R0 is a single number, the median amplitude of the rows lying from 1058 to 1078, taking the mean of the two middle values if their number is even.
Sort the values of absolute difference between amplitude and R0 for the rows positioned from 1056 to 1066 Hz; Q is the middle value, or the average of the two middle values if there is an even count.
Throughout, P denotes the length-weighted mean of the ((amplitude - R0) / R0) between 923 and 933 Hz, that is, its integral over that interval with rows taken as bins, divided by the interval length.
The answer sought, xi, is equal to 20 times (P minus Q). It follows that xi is -39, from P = 0.13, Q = 2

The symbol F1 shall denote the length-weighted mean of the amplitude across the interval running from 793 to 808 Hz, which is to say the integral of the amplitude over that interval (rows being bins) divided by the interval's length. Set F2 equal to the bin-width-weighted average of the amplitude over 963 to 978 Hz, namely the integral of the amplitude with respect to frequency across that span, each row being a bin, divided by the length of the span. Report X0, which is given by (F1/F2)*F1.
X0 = 189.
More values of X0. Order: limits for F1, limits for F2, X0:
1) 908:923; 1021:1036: 235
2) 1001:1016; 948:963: 213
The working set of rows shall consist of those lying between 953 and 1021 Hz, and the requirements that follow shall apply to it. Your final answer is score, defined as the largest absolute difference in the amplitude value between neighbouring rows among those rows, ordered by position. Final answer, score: 20.7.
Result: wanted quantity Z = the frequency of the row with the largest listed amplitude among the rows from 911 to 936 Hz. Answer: 929.5 Hz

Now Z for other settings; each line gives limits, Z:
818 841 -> 839.5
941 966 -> 949.5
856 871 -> 864.5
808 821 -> 817.0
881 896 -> 882.0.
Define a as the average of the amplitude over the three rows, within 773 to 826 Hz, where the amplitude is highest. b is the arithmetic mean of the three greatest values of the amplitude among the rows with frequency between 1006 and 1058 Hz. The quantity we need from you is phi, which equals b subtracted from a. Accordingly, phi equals 2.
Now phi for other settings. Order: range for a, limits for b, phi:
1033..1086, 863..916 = -14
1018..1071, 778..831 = -9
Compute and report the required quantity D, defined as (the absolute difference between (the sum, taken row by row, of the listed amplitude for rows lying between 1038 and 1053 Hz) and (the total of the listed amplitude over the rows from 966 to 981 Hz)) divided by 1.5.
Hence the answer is 137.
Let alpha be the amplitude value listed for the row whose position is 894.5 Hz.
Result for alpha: 218.9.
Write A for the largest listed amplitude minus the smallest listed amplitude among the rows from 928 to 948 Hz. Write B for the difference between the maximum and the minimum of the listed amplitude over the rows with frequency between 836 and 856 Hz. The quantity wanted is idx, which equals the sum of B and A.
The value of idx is 36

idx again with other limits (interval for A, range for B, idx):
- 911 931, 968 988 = 37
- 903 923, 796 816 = 54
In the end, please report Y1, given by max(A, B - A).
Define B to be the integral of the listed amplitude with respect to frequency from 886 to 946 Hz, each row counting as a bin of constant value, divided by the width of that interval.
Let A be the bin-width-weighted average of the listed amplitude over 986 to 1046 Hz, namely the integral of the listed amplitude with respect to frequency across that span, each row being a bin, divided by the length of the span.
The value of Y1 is 228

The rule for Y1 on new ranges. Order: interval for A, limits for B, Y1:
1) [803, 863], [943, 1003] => 219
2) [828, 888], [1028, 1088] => 223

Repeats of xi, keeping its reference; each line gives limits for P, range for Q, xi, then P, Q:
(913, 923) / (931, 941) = -596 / 0.10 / 30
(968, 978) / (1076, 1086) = -88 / 0.20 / 5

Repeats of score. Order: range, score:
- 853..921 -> 22.8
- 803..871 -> 19.4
